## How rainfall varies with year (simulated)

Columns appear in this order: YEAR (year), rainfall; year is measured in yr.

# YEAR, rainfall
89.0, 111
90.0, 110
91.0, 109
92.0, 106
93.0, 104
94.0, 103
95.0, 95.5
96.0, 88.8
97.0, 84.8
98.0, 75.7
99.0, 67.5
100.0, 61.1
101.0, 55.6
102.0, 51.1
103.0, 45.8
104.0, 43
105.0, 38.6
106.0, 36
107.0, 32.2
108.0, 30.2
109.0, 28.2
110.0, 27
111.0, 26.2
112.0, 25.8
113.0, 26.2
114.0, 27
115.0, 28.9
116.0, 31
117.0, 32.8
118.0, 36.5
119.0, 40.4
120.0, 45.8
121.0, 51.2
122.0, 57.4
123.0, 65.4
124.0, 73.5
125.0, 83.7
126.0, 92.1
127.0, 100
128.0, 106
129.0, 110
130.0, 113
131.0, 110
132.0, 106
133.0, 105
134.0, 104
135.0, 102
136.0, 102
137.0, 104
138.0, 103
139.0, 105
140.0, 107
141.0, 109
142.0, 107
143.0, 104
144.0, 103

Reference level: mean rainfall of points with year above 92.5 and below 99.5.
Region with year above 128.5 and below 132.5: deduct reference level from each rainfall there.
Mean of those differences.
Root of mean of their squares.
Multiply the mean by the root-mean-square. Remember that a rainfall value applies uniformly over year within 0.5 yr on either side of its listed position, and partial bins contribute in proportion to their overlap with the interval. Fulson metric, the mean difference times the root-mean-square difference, 456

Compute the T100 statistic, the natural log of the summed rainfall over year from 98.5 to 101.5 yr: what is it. 5.2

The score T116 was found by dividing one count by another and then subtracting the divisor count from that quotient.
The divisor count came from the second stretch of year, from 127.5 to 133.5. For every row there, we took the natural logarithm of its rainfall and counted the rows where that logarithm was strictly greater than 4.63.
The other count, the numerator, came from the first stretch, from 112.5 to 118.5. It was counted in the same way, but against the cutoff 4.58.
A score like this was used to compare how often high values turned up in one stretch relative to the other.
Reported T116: -6.0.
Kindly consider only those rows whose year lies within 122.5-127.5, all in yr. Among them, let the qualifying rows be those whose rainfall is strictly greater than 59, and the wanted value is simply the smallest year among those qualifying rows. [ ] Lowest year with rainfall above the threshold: 123.0 yr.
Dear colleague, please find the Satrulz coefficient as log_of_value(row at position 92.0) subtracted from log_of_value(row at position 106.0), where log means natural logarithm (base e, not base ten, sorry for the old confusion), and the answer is -1.1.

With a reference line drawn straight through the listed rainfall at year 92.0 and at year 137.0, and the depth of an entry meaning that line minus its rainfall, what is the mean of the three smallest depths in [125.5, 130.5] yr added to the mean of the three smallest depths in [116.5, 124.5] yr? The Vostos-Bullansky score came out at 34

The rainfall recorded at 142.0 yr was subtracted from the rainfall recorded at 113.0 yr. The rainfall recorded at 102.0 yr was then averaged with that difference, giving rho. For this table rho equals -15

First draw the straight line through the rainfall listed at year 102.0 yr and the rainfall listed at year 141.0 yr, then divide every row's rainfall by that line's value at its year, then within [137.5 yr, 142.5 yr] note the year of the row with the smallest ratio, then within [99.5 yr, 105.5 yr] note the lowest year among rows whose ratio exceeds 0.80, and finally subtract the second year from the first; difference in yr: 42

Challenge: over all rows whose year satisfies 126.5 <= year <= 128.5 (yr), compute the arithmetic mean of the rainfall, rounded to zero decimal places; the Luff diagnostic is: 103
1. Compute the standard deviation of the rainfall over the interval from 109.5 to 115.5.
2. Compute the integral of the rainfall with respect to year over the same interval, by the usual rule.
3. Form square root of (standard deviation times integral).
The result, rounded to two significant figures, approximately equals 13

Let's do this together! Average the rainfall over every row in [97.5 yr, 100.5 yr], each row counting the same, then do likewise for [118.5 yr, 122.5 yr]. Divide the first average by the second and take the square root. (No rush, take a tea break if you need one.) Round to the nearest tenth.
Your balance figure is 1.2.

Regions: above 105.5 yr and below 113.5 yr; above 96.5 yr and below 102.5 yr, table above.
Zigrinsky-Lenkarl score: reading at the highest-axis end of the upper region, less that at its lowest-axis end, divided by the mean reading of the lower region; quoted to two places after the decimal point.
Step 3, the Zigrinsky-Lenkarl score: -0.15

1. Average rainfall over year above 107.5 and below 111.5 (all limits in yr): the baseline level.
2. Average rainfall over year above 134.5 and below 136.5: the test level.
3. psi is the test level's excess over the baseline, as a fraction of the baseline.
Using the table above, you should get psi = 2.7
